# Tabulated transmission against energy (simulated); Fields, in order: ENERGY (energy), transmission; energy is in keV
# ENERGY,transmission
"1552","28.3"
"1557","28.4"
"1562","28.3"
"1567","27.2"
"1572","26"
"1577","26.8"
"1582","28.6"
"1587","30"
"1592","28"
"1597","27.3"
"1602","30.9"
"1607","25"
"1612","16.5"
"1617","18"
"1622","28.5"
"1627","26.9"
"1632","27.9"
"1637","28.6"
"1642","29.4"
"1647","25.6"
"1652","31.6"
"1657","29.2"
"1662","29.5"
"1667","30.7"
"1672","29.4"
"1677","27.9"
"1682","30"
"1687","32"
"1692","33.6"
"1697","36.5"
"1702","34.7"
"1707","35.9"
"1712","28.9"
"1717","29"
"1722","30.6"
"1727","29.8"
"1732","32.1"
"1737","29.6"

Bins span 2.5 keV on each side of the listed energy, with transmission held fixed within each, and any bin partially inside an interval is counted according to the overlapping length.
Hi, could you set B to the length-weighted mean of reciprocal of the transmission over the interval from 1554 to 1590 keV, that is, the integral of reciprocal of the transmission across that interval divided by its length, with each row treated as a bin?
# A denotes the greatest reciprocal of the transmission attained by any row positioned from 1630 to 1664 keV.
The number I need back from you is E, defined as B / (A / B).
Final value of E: 0.033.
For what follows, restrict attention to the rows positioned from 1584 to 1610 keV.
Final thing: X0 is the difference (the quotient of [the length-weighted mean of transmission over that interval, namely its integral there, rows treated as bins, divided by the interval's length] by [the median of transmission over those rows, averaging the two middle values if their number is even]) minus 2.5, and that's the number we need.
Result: -1.50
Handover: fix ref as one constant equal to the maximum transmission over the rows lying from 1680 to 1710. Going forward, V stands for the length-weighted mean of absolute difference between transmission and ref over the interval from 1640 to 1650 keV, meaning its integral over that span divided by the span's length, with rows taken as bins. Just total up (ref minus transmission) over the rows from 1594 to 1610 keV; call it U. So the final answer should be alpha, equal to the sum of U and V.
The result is 35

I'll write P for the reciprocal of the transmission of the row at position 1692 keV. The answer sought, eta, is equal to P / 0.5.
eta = 0.060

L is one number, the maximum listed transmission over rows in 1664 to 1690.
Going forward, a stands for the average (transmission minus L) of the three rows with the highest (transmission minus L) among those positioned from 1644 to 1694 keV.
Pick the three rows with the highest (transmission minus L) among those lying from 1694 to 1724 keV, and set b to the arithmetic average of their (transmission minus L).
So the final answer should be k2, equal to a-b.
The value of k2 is -3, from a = 0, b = 4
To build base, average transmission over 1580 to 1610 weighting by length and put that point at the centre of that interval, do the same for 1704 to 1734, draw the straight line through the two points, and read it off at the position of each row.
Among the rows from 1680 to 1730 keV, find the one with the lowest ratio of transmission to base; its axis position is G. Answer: 1717 keV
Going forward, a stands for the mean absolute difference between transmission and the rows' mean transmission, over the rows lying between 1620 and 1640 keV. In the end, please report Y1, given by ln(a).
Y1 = -0.55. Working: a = 0.6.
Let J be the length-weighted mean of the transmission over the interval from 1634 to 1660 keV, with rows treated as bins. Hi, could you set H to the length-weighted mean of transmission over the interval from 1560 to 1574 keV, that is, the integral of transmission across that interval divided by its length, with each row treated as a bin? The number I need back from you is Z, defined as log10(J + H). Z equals 1.75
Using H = 27.2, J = 28.9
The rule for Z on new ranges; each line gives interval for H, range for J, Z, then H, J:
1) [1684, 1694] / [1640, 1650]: 1.78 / 32.6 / 27.6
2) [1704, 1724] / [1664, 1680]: 1.78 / 31.2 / 29.4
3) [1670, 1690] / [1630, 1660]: 1.77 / 29.9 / 28.7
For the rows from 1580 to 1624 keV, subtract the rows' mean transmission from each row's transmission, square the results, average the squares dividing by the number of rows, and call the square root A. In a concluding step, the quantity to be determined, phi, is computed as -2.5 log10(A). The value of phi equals -1.7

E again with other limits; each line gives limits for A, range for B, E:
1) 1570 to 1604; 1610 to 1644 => 0.045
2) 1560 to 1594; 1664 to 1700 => 0.027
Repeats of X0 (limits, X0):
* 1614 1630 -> -1.60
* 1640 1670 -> -1.50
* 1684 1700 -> -1.49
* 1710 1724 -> -1.48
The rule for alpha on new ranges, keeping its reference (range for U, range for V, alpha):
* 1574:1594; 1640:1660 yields 40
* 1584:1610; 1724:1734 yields 47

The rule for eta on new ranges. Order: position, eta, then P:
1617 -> 0.111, 0.0556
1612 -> 0.121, 0.0606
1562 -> 0.071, 0.0353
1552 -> 0.071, 0.0353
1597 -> 0.073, 0.0366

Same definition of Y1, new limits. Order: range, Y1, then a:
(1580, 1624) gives 1.39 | 4.0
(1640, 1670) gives 0.25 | 1.3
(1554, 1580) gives -0.21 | 0.8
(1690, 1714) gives 0.76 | 2.1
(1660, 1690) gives -0.02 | 1.0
